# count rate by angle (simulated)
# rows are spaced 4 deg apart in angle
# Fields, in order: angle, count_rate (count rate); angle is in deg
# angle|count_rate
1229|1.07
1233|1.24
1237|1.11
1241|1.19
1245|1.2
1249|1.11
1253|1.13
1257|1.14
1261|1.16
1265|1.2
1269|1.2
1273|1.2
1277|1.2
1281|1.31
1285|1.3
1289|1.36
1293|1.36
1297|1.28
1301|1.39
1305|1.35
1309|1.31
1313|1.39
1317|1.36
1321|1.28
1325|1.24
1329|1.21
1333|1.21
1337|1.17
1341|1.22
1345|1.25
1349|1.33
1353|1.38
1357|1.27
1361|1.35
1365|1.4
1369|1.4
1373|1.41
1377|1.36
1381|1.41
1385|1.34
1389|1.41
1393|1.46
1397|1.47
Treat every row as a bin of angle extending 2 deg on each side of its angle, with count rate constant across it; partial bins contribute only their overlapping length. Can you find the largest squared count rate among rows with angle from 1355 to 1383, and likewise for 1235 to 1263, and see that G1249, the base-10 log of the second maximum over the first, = -0.14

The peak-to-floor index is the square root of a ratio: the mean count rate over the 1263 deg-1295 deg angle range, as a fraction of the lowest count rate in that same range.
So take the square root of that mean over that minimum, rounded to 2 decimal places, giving 1.03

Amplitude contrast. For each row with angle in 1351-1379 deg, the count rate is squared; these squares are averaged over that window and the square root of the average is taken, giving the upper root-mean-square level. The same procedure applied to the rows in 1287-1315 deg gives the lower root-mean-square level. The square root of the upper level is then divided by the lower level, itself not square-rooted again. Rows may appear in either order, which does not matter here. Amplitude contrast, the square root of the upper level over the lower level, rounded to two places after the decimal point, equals 0.87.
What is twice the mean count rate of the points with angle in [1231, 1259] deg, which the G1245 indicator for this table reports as 2.32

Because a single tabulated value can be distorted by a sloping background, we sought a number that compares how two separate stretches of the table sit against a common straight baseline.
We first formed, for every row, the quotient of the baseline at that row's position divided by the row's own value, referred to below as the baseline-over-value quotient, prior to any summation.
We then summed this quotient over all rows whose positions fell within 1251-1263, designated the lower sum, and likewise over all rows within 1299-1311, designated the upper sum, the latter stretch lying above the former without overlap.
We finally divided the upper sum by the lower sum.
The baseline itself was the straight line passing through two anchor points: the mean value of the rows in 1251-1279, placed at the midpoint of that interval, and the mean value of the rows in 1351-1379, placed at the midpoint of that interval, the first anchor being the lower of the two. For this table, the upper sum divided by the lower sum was 0.91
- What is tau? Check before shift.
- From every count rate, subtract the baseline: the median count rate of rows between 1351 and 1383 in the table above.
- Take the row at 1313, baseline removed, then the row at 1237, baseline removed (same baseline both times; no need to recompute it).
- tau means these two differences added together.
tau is -0.28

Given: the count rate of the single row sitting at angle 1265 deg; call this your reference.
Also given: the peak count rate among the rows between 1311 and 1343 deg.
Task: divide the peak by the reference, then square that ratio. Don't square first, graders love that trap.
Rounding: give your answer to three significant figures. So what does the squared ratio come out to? 1.34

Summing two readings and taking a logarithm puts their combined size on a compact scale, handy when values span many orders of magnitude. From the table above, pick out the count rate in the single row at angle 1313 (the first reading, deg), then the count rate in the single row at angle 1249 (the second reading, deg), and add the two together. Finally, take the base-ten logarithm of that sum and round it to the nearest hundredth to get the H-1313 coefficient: 0.40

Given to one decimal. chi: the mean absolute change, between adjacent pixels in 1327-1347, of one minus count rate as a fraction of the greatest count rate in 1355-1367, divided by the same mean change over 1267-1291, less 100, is -99.2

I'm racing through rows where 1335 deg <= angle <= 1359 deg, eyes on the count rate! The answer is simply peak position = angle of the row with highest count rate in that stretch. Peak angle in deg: 1353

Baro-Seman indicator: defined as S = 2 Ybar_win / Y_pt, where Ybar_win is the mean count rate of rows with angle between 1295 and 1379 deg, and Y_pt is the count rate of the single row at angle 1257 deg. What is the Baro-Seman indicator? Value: 2.30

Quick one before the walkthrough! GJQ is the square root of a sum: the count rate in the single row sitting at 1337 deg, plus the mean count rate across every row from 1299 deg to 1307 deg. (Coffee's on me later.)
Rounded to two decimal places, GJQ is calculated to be 1.59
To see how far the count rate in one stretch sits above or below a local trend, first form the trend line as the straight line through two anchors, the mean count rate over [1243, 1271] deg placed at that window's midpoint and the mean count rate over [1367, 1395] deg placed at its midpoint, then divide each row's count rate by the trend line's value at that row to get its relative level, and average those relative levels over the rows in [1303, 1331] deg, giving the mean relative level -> 1.02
